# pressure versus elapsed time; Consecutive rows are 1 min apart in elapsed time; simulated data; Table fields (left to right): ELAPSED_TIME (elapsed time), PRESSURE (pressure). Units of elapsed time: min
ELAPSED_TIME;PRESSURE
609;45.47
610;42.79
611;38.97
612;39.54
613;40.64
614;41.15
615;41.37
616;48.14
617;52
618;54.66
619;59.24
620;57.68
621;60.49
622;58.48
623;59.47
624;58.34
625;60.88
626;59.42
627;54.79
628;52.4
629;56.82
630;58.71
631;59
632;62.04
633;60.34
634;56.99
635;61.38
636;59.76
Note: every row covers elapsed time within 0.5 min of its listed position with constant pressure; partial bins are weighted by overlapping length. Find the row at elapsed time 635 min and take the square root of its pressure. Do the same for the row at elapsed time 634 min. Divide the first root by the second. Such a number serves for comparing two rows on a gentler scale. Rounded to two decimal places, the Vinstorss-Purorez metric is 1.04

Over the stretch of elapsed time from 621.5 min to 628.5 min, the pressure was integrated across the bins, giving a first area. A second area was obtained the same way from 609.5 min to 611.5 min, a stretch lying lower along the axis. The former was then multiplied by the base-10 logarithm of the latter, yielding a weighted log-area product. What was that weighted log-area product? 772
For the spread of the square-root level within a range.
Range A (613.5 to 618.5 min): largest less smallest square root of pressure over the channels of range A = 1.0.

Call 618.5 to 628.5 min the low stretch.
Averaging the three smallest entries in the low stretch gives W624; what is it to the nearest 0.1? 55.0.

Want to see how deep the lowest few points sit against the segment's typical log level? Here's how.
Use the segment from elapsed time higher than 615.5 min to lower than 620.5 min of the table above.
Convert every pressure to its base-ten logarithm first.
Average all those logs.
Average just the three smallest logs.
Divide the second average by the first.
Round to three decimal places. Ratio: 0.987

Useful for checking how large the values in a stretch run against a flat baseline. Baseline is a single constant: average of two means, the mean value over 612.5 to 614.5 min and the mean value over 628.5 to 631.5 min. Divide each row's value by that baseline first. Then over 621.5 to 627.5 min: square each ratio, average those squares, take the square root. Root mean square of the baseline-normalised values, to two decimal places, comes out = 1.18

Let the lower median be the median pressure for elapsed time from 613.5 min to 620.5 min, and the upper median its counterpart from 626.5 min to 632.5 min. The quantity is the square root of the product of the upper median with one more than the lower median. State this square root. 55.3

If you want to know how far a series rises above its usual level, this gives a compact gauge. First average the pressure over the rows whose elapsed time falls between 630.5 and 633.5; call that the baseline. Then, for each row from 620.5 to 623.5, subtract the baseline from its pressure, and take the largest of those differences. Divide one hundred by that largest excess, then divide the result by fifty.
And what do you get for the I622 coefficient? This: 66.7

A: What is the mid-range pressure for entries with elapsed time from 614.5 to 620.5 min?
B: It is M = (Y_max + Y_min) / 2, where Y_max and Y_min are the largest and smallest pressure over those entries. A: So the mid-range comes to 50.3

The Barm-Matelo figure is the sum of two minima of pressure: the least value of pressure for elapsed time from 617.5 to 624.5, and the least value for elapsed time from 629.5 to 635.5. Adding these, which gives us 112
